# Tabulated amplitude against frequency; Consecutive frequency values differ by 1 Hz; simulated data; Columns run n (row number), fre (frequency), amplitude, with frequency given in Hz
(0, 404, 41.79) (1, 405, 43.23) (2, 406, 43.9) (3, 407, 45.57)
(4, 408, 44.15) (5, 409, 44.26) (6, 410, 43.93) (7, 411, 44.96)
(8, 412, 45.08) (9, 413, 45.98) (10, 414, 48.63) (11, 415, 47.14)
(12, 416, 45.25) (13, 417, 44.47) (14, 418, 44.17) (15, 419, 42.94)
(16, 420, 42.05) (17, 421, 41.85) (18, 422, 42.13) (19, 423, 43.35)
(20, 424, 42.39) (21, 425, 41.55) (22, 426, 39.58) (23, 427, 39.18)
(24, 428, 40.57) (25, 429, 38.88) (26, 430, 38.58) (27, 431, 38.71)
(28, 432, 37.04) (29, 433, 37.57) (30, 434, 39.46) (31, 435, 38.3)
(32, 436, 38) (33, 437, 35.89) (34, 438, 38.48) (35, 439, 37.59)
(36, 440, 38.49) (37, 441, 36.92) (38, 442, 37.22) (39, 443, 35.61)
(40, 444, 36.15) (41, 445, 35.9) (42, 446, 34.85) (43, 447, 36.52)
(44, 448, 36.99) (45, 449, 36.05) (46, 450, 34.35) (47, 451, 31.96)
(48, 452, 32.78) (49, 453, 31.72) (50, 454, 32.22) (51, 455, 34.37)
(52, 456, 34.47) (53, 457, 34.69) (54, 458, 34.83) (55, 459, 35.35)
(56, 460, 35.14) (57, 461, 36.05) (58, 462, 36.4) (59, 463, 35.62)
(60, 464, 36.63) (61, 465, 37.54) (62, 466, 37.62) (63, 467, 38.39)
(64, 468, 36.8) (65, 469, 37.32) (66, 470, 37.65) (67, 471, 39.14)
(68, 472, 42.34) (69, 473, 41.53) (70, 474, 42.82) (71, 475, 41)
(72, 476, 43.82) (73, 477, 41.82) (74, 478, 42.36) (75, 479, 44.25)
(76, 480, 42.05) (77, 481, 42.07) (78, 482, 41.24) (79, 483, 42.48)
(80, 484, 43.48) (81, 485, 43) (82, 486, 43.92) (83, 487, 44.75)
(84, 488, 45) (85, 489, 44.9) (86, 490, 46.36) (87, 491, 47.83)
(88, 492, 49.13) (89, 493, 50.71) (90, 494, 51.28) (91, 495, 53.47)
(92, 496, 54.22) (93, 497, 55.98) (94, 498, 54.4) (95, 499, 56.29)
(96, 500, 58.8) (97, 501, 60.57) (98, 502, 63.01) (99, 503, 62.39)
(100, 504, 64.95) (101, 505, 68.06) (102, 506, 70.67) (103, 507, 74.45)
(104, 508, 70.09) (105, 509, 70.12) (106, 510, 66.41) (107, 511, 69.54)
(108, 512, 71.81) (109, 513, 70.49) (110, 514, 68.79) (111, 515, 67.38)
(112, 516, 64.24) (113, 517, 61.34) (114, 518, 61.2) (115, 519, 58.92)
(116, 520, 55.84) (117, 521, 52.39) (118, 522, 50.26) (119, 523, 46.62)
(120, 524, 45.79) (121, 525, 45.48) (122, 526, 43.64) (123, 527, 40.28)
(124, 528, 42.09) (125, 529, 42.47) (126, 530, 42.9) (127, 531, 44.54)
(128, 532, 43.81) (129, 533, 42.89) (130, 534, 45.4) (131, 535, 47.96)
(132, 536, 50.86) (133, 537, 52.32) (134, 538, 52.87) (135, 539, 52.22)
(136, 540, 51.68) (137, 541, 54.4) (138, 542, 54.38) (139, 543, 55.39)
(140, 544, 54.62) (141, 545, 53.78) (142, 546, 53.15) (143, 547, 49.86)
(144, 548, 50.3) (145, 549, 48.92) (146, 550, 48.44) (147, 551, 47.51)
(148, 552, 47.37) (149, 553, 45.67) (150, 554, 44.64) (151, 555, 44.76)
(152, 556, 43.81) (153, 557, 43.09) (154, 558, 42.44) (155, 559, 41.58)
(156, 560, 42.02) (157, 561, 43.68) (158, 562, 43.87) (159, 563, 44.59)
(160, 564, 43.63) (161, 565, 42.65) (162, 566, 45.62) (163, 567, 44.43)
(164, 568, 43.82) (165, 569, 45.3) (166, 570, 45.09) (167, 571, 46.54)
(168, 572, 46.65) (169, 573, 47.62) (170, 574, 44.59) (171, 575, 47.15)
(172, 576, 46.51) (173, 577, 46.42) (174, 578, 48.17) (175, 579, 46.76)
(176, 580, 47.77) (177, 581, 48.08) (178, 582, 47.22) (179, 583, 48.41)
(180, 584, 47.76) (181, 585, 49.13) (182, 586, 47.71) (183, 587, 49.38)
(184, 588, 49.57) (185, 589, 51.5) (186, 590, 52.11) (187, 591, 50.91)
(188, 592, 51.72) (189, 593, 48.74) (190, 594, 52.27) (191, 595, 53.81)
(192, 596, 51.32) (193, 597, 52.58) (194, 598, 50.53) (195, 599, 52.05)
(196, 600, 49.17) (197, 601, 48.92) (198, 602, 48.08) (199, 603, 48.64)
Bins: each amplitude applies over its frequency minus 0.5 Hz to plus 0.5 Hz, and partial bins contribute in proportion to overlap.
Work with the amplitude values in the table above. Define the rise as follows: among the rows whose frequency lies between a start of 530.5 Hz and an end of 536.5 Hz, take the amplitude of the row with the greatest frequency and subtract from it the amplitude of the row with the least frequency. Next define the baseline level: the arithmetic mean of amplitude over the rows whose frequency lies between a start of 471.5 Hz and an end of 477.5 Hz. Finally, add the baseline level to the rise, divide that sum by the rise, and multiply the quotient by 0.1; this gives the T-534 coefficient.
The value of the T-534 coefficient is 1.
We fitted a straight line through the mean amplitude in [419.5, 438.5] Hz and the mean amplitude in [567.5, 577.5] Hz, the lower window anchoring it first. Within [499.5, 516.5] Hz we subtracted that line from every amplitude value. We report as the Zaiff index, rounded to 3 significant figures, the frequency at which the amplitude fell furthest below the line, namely 500 Hz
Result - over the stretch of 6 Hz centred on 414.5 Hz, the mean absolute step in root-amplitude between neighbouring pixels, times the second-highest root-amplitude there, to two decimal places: 0.77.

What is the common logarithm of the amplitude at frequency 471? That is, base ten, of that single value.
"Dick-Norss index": 1.59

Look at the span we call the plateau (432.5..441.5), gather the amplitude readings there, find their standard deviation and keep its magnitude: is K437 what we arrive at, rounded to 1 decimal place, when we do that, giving 1.0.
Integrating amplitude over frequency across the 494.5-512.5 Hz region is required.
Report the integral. 1145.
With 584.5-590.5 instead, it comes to 299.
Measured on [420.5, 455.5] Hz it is 1311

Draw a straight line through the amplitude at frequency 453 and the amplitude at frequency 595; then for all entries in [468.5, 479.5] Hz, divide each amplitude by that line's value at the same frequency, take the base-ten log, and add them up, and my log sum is 0.78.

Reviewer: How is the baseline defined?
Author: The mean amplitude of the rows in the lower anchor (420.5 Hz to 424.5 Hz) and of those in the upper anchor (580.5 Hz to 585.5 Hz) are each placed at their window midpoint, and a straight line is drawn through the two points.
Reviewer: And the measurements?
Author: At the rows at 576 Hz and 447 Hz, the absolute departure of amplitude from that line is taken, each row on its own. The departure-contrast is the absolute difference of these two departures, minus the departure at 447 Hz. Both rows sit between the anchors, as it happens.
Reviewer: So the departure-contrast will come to -1.4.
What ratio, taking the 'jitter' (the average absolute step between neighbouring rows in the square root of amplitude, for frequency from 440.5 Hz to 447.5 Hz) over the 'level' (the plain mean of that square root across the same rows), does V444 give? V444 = 0.0125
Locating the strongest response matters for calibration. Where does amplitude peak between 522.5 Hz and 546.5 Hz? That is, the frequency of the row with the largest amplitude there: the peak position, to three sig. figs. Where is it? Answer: 543 Hz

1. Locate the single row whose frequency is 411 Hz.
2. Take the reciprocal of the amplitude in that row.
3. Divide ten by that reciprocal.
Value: 450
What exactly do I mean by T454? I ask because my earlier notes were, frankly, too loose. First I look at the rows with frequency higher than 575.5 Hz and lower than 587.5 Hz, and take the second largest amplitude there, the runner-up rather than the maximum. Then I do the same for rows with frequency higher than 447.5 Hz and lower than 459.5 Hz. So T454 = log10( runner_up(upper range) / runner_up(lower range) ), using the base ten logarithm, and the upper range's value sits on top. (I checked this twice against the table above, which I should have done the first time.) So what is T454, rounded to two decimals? 0.13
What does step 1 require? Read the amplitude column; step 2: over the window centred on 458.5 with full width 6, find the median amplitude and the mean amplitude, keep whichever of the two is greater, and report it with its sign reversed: -35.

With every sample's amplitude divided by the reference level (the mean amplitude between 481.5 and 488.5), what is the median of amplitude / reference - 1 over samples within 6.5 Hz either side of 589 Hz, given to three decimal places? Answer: 0.142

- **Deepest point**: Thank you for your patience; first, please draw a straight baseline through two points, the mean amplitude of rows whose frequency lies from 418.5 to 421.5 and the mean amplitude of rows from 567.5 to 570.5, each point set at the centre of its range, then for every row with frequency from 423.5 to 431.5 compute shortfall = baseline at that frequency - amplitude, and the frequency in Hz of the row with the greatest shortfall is 430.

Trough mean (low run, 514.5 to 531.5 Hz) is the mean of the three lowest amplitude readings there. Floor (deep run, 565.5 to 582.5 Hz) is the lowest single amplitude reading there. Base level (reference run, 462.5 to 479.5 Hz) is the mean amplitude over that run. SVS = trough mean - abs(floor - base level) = 38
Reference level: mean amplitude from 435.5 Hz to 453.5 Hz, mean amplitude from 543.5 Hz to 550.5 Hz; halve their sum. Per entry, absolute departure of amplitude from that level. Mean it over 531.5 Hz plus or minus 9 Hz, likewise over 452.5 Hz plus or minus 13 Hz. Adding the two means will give 12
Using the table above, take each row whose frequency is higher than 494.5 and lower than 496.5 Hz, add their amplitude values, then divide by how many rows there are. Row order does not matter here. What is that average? 54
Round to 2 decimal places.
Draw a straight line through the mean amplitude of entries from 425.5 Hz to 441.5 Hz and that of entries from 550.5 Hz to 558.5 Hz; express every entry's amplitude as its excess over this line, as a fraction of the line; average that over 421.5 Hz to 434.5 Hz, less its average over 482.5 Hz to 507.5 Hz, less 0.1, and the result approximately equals -0.34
